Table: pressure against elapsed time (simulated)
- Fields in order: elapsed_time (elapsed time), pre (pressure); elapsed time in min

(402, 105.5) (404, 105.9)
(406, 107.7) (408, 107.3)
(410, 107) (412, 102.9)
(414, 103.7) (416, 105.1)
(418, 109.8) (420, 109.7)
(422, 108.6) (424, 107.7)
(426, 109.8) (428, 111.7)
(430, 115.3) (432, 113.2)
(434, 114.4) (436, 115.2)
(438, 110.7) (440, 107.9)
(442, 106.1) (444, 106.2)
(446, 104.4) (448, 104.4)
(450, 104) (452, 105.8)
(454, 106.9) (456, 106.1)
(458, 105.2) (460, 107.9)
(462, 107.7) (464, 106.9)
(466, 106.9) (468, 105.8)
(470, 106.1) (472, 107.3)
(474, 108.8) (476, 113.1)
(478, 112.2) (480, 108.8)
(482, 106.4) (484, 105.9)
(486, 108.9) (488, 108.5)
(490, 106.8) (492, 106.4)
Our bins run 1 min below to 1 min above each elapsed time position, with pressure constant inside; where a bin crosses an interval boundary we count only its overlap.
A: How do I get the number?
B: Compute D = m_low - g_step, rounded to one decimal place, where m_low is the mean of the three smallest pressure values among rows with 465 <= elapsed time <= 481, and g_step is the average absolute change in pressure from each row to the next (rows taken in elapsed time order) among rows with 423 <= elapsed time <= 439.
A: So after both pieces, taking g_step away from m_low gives 104.0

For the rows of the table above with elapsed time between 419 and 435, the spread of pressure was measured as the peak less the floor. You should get 7.60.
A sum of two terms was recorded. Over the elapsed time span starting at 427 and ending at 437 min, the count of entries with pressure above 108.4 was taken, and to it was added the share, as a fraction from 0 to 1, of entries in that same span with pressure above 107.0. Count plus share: 6.0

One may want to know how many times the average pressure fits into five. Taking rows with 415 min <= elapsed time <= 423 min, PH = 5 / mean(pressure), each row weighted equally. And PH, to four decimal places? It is 0.0462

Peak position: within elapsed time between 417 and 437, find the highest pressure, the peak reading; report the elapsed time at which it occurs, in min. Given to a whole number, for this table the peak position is 430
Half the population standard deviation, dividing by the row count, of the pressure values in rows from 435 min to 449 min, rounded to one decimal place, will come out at 1.8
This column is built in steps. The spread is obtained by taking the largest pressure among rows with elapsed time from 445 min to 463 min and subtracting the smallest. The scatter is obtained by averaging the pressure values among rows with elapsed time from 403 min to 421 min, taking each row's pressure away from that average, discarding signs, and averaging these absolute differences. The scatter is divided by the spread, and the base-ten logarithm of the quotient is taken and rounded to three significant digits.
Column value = -0.306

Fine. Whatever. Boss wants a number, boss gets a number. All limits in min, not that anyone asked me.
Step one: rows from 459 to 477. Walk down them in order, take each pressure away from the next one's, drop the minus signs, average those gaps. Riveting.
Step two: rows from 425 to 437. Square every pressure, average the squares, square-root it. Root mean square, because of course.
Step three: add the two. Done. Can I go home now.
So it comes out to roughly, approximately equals 114.5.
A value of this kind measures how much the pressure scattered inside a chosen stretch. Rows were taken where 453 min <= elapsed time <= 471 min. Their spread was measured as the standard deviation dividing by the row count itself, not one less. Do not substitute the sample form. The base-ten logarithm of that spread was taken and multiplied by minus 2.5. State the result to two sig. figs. 0.20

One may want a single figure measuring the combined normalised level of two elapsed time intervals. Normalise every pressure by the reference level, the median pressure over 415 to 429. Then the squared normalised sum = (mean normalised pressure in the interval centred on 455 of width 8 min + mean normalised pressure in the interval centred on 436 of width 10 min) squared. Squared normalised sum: 4.0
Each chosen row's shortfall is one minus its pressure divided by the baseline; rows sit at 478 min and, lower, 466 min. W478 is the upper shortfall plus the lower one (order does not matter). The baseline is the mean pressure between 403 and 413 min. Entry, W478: -0.064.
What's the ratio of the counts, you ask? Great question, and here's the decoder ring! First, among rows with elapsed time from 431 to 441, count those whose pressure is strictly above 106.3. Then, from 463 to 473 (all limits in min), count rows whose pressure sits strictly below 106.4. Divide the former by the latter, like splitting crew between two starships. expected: 2.5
